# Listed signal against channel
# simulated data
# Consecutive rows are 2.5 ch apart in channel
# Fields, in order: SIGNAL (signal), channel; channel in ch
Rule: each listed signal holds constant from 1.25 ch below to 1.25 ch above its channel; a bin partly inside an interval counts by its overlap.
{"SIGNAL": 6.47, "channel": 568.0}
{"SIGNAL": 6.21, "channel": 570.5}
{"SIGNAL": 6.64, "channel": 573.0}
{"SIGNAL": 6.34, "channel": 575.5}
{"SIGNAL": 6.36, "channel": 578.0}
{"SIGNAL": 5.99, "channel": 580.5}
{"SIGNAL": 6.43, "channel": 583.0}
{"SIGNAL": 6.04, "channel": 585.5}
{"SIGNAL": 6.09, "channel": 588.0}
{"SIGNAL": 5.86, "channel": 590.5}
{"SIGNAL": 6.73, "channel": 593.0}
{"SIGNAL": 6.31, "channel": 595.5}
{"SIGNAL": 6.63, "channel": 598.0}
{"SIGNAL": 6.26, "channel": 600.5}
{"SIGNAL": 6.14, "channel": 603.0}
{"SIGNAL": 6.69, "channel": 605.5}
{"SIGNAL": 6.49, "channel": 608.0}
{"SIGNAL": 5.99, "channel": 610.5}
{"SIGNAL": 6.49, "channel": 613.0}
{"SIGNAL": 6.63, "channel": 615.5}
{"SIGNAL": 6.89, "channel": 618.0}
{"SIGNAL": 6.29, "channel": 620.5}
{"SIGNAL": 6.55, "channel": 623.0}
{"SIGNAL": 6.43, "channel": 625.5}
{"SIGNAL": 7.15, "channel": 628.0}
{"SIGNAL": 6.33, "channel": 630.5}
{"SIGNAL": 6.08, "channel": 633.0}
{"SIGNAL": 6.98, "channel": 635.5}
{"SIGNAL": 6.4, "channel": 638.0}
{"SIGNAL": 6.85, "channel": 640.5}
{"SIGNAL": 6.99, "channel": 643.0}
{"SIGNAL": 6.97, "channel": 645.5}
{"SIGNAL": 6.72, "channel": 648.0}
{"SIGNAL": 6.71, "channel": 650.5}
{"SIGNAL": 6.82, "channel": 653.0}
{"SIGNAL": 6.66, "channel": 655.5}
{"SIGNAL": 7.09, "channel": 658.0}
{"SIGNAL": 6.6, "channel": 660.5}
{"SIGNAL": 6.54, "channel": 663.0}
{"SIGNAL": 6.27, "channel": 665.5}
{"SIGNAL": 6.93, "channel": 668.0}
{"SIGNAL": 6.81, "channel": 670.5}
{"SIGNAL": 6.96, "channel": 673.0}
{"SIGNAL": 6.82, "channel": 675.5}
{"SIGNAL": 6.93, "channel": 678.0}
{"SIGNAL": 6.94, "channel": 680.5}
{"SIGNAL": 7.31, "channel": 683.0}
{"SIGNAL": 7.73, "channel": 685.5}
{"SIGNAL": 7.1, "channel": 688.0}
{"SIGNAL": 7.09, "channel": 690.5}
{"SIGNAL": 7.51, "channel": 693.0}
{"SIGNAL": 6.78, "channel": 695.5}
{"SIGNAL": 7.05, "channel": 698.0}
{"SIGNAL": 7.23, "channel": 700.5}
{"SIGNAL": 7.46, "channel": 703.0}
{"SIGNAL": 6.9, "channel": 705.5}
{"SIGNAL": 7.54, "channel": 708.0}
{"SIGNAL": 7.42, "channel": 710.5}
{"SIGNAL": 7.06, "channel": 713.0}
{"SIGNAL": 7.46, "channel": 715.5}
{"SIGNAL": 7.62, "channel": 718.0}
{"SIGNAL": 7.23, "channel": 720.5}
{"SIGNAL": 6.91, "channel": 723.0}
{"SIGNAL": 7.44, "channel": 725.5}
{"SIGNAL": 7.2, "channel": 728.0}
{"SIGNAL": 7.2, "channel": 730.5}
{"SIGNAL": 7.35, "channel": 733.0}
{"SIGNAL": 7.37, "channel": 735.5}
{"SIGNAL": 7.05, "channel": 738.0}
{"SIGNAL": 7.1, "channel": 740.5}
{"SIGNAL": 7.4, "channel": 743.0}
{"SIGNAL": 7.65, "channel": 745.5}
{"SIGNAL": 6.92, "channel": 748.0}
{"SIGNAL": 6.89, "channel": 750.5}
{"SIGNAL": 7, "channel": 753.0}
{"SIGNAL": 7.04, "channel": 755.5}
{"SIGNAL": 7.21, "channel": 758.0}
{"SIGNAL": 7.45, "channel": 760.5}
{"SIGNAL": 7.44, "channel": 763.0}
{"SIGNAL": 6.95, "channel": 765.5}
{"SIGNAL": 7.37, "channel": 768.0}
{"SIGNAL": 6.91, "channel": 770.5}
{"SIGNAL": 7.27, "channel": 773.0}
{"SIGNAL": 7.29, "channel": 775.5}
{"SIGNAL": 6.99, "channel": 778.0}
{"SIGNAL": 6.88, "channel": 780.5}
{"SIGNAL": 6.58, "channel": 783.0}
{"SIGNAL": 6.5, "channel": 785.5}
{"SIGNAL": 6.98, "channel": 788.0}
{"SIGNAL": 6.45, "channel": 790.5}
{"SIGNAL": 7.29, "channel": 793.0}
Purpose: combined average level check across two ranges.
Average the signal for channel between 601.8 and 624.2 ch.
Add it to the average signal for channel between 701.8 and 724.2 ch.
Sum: 13.8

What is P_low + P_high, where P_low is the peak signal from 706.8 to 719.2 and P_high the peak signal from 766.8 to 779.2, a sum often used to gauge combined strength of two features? 15.0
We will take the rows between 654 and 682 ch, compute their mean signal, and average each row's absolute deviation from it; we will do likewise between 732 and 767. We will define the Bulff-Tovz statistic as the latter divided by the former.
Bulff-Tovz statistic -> 1.1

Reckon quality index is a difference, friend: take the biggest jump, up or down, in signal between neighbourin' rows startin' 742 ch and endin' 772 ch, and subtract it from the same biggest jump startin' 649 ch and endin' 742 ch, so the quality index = 0.0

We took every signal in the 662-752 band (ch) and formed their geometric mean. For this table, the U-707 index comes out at 7.1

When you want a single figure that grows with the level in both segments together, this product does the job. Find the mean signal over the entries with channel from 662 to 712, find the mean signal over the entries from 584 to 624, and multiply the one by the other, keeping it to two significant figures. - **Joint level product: 45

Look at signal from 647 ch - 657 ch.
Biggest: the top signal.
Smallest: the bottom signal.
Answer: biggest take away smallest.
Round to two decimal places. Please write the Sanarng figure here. 0.16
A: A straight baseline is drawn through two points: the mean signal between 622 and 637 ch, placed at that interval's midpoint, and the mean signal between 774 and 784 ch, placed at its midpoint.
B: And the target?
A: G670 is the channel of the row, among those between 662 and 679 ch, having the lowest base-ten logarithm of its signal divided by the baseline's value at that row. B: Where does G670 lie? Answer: 665.5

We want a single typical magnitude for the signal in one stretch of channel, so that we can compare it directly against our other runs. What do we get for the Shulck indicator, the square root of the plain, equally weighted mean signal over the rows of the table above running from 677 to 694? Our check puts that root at 2.69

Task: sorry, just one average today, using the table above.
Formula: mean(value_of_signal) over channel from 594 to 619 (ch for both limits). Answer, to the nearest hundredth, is 6.45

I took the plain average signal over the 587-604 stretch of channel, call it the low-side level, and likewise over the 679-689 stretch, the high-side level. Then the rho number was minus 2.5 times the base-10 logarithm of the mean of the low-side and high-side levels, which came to -2.08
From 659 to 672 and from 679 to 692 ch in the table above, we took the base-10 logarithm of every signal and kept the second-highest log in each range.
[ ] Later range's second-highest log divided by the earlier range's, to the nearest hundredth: 1.04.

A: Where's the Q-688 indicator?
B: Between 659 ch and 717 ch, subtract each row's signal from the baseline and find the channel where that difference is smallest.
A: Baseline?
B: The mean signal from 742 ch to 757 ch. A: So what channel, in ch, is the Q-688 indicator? 685.5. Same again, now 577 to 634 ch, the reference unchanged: 628.0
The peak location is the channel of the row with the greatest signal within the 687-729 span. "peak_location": 718.0 ch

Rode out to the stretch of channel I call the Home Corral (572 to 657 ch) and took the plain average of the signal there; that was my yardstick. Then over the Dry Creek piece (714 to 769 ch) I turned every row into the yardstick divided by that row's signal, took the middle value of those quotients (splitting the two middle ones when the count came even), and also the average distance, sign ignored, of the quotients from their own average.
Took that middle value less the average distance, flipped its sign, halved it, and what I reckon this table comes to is -0.44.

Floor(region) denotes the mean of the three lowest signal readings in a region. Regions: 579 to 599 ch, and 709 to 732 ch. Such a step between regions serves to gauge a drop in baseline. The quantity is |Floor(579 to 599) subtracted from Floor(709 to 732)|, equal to 1.1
